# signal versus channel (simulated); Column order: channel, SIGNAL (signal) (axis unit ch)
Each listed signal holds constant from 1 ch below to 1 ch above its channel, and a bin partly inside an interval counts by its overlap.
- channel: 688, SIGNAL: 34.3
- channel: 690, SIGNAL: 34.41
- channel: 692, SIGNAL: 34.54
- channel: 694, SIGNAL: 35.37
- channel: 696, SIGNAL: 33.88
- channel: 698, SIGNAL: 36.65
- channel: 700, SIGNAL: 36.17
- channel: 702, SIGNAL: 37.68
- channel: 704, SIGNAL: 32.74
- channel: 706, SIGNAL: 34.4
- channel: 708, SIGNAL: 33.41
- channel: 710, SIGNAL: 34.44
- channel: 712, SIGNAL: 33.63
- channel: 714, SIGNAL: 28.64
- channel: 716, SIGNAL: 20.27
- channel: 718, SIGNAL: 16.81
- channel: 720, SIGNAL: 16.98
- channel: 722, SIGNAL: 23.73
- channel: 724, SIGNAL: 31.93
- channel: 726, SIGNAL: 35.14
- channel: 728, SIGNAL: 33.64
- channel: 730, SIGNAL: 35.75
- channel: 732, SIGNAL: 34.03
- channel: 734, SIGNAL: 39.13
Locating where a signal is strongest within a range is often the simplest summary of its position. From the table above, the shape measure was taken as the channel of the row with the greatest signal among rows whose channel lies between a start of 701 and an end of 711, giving 702 ch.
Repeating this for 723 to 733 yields 730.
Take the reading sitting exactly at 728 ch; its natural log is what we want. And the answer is 3.52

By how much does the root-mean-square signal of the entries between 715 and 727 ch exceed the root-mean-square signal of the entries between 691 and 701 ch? -10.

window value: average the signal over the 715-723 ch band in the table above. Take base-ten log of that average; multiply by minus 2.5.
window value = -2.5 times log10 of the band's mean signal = -3.22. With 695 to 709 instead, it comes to -3.86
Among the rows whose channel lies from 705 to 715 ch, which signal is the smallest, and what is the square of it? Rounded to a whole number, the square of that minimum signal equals 820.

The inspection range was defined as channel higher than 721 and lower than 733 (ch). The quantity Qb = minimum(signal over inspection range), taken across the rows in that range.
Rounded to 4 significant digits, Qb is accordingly 23.73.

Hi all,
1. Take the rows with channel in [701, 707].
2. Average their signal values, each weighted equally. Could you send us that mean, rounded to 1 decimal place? 34.9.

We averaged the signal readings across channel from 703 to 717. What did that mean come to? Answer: 31.1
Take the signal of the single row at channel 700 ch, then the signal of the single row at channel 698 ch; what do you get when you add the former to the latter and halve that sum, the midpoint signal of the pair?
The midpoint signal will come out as 36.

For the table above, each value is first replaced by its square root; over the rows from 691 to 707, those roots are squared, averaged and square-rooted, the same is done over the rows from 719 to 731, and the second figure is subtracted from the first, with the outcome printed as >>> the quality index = 0.50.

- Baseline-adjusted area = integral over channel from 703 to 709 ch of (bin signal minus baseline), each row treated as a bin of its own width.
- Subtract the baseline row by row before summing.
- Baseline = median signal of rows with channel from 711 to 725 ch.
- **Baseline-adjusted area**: 59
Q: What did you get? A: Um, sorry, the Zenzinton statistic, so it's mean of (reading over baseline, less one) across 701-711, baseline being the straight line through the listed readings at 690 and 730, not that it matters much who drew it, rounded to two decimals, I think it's -0.01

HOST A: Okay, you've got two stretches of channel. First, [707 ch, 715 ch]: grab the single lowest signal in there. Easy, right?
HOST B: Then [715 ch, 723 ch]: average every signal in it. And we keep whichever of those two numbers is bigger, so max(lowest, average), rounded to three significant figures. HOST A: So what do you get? 28.6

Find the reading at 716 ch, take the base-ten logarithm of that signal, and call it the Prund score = 1.31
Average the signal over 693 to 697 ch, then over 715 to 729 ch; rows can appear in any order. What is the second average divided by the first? 0.74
